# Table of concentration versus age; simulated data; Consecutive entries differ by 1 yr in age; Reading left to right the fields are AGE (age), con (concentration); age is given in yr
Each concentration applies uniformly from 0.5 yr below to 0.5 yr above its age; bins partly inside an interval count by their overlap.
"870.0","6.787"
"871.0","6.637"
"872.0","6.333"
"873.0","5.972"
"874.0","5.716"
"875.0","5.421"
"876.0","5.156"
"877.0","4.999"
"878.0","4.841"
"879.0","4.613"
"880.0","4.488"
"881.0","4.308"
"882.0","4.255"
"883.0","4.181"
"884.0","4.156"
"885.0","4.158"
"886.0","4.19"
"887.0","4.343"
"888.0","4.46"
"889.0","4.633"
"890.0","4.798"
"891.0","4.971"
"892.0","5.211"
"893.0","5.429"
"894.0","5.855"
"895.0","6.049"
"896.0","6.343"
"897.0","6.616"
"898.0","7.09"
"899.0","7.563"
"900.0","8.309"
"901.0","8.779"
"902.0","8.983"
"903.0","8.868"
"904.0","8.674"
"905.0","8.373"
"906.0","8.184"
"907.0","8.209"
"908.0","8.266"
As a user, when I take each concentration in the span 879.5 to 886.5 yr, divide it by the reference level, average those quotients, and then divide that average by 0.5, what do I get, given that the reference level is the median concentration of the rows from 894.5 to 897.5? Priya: 1.3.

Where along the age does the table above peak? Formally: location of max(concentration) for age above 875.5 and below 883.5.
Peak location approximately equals 876.0 yr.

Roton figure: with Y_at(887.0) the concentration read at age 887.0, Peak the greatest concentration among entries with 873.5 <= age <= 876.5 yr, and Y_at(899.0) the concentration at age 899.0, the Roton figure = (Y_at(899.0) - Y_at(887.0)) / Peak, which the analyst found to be 0.56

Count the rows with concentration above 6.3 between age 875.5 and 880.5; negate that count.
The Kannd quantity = 0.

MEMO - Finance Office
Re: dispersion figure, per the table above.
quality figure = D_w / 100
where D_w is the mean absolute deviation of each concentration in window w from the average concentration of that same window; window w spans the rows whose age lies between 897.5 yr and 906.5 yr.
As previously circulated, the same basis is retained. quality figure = 0.005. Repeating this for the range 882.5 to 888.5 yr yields 0.001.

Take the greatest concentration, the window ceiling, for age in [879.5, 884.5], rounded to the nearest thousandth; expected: 4.488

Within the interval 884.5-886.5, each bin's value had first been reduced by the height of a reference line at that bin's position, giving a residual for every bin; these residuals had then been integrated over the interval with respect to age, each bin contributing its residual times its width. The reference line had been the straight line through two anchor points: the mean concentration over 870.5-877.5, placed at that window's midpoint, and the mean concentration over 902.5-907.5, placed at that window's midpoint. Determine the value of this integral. -5.2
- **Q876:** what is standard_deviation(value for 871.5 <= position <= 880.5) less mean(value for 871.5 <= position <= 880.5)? -4.7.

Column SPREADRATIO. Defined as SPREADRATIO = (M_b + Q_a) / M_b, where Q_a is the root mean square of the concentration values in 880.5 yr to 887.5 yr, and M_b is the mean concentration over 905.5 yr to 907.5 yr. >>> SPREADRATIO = 1.52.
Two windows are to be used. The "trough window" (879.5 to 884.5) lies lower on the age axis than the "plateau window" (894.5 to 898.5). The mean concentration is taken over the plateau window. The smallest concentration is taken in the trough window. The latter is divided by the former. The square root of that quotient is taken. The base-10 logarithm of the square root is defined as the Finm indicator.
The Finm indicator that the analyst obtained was -0.10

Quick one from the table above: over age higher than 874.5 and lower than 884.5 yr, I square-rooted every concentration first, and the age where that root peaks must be 875.0 yr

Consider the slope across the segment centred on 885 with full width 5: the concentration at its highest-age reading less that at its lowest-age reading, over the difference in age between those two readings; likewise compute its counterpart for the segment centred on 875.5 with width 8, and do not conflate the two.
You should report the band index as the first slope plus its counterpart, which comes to -0.21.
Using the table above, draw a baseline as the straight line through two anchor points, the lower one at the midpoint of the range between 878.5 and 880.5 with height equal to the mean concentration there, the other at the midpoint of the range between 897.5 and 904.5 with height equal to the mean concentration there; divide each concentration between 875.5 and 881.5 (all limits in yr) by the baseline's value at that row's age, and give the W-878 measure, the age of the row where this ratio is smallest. 881.0 yr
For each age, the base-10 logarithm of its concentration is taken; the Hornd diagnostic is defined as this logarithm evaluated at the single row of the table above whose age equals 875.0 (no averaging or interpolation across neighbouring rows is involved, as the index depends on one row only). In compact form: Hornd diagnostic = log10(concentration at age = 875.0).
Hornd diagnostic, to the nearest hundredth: 0.73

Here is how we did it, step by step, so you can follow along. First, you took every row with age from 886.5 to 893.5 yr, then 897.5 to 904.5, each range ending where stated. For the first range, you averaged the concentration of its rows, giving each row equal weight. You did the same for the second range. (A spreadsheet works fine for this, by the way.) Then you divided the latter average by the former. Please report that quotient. 1.72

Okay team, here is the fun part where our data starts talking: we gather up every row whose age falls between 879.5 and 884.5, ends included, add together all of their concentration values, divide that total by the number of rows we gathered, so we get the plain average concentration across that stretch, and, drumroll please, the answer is 4.3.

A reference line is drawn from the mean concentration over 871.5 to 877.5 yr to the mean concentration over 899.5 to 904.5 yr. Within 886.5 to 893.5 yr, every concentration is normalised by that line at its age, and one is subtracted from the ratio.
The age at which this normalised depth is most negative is 887.0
